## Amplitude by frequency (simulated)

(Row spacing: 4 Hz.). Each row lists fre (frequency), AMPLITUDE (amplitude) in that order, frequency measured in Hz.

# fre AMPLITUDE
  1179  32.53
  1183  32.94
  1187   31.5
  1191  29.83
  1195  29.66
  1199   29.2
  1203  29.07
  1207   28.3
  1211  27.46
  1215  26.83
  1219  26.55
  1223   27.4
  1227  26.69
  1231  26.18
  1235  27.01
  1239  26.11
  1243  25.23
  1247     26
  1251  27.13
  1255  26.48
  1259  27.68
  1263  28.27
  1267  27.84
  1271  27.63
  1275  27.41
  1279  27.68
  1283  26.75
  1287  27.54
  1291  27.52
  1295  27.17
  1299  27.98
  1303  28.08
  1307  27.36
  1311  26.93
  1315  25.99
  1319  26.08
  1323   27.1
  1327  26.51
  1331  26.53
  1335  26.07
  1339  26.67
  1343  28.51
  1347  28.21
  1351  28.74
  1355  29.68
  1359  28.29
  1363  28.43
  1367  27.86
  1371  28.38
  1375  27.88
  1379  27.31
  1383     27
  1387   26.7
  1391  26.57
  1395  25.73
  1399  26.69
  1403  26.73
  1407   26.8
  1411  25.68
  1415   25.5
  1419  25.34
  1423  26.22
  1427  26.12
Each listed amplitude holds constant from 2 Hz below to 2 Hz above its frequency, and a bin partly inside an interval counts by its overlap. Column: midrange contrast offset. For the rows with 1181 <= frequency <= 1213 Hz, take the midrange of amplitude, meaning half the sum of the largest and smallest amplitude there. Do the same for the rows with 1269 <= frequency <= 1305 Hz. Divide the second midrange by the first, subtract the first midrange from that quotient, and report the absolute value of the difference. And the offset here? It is 29.29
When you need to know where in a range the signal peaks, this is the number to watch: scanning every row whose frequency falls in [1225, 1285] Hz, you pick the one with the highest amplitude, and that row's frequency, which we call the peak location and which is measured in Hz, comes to 1263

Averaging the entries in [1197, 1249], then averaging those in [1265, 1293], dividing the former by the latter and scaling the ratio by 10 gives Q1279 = 9.9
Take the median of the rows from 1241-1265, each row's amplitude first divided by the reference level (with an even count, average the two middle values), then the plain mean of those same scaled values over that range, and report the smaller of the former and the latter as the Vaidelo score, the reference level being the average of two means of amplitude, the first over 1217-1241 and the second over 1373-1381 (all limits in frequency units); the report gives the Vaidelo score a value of 0.99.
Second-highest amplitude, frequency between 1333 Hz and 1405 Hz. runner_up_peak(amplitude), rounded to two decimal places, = 28.74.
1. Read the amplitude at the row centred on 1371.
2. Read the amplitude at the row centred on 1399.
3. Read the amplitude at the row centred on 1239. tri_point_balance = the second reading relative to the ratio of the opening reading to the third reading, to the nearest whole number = 25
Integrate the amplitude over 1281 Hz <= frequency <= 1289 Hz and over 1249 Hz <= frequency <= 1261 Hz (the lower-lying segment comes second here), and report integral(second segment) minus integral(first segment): 108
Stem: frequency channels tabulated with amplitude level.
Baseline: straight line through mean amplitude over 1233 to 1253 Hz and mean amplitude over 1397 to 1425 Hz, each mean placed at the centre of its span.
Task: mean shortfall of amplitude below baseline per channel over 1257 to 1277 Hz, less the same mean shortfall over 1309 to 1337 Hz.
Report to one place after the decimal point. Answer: -1.3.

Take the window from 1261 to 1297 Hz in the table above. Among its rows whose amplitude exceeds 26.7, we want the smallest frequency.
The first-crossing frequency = 1263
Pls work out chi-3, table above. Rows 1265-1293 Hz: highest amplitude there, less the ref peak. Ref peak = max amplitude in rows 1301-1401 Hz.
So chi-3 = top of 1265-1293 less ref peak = -1.8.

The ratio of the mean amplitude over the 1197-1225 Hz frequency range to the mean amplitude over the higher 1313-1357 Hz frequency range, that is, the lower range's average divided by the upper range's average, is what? 1.02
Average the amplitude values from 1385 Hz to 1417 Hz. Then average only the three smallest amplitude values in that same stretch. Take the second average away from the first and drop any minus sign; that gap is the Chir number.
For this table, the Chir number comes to 0.66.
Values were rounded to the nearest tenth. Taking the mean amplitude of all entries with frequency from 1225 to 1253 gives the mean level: 26.3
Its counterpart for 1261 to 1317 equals 27.4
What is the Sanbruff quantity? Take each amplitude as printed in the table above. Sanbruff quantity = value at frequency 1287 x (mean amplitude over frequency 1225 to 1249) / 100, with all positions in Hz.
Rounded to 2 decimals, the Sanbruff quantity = 7.22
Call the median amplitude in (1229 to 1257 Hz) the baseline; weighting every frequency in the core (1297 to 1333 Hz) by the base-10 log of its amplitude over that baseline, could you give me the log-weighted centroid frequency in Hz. 1308.2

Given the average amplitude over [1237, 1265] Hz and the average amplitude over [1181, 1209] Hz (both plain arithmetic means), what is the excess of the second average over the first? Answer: 3.4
